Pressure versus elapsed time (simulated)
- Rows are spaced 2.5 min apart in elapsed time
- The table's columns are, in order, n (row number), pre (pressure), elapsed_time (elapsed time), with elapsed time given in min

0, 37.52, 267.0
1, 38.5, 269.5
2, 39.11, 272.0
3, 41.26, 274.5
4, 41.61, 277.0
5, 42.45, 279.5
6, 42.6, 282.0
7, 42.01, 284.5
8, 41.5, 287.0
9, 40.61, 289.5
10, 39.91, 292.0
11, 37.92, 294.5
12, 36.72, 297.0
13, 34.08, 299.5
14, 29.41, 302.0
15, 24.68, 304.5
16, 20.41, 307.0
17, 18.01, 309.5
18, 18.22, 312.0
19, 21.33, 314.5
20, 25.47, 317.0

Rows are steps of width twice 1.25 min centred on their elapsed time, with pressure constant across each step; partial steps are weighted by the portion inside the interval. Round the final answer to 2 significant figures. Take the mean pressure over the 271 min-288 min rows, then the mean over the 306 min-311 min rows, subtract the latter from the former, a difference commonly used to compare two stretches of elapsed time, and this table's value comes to 22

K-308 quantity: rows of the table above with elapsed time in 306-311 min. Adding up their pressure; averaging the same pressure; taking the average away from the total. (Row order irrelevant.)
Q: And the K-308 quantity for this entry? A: 19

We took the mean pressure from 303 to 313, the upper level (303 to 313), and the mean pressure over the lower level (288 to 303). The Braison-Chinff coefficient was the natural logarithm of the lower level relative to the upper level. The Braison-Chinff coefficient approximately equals 0.6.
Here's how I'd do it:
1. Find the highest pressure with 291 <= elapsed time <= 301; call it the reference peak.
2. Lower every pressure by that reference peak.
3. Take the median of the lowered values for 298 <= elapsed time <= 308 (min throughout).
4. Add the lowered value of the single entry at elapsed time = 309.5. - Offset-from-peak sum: -35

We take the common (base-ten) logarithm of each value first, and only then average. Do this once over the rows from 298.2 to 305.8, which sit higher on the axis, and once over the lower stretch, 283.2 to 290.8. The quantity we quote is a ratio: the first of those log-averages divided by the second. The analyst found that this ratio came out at 0.91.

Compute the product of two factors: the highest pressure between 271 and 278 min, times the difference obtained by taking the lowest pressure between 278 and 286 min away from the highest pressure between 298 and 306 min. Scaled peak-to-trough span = -330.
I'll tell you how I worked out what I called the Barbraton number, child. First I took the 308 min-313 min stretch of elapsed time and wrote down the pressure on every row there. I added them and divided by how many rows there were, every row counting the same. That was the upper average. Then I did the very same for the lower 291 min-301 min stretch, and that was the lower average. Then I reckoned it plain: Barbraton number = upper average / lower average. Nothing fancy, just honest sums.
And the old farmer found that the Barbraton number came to 0.49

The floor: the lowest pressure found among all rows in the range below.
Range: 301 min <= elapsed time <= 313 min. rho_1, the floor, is 18.01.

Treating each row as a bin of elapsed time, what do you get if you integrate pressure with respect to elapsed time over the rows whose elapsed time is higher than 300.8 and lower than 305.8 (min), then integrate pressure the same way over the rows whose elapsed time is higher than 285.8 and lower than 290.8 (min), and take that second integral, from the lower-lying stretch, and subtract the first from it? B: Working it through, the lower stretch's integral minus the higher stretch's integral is 70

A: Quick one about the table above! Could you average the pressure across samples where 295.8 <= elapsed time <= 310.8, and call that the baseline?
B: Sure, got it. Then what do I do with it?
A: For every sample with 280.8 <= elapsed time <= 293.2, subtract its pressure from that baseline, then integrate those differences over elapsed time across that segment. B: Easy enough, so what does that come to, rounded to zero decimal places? -176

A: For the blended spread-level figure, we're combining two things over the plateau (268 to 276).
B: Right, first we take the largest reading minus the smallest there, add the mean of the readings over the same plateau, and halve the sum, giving 21.2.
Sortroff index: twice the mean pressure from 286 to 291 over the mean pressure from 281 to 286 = 1.9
